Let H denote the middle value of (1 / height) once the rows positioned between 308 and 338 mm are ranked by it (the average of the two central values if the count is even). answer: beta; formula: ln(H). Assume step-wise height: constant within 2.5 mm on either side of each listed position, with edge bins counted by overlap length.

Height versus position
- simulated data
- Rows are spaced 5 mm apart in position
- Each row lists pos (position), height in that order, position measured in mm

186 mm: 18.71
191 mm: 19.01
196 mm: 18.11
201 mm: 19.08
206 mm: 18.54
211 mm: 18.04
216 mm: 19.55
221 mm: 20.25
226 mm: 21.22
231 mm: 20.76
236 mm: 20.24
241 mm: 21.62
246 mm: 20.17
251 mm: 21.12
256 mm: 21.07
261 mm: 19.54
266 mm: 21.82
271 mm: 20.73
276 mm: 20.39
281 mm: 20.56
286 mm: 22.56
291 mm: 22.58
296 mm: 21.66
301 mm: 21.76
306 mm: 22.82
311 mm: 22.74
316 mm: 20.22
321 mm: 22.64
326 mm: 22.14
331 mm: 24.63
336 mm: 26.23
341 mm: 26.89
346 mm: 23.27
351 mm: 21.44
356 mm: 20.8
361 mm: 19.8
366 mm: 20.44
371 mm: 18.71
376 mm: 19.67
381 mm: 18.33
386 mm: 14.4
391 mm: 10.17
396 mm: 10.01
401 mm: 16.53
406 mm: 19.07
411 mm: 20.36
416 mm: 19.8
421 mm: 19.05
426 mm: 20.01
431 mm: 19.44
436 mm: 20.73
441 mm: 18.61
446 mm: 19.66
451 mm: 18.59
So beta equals -3.12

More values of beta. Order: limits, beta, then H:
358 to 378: -2.98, 0.0507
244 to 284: -3.03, 0.0484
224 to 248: -3.03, 0.0482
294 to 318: -3.08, 0.0460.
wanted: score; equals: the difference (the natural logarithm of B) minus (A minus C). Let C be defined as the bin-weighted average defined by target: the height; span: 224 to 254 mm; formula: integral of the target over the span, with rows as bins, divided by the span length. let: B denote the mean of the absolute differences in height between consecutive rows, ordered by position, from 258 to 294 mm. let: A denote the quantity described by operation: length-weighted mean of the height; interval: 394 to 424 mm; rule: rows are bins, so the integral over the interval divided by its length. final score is 3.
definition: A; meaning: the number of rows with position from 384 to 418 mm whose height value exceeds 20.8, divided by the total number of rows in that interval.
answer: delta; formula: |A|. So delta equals 0.0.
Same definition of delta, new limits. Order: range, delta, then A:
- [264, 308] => 0.7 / 0.7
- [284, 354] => 0.9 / 0.9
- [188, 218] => 0.0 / 0.0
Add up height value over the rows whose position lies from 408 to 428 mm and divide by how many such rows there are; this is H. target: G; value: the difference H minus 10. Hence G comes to 9.8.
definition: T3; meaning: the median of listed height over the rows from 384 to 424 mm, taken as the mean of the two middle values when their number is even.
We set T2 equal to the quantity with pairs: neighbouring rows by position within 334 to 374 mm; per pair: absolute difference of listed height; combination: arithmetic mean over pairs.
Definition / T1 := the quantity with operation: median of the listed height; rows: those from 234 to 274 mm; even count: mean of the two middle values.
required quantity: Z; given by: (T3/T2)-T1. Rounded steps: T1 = 20.9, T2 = 1.4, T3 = 17.8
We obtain -9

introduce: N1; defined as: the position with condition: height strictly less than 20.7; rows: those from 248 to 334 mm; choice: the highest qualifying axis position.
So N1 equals 316 mm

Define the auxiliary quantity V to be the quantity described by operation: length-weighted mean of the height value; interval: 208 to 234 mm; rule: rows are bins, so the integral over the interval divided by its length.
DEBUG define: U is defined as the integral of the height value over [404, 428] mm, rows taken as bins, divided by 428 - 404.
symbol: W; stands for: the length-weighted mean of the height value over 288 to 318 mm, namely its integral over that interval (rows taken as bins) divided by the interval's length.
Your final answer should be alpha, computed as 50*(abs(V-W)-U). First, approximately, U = 19.7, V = 19.94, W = 22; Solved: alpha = -880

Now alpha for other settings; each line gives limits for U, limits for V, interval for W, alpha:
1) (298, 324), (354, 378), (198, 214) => -1037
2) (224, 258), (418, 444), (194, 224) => -1014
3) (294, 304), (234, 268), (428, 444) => -1029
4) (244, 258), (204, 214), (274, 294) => -879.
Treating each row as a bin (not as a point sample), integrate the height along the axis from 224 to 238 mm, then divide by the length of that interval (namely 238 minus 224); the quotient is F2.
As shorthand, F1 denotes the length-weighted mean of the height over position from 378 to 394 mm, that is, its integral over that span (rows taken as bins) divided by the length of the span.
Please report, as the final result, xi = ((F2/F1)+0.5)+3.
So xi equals 4.95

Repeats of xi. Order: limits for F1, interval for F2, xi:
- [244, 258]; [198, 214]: 4.39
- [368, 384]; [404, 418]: 4.55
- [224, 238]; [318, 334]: 4.62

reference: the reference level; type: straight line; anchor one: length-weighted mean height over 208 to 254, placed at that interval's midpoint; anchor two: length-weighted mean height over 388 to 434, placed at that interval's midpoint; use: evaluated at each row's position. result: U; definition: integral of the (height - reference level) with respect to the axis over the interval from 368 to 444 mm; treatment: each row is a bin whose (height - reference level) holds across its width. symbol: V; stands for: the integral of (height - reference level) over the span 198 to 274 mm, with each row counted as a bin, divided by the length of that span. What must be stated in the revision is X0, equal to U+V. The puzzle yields 33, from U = 33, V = 0.0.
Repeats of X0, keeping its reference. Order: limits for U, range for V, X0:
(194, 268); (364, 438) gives -17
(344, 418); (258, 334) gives 36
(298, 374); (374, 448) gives 289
